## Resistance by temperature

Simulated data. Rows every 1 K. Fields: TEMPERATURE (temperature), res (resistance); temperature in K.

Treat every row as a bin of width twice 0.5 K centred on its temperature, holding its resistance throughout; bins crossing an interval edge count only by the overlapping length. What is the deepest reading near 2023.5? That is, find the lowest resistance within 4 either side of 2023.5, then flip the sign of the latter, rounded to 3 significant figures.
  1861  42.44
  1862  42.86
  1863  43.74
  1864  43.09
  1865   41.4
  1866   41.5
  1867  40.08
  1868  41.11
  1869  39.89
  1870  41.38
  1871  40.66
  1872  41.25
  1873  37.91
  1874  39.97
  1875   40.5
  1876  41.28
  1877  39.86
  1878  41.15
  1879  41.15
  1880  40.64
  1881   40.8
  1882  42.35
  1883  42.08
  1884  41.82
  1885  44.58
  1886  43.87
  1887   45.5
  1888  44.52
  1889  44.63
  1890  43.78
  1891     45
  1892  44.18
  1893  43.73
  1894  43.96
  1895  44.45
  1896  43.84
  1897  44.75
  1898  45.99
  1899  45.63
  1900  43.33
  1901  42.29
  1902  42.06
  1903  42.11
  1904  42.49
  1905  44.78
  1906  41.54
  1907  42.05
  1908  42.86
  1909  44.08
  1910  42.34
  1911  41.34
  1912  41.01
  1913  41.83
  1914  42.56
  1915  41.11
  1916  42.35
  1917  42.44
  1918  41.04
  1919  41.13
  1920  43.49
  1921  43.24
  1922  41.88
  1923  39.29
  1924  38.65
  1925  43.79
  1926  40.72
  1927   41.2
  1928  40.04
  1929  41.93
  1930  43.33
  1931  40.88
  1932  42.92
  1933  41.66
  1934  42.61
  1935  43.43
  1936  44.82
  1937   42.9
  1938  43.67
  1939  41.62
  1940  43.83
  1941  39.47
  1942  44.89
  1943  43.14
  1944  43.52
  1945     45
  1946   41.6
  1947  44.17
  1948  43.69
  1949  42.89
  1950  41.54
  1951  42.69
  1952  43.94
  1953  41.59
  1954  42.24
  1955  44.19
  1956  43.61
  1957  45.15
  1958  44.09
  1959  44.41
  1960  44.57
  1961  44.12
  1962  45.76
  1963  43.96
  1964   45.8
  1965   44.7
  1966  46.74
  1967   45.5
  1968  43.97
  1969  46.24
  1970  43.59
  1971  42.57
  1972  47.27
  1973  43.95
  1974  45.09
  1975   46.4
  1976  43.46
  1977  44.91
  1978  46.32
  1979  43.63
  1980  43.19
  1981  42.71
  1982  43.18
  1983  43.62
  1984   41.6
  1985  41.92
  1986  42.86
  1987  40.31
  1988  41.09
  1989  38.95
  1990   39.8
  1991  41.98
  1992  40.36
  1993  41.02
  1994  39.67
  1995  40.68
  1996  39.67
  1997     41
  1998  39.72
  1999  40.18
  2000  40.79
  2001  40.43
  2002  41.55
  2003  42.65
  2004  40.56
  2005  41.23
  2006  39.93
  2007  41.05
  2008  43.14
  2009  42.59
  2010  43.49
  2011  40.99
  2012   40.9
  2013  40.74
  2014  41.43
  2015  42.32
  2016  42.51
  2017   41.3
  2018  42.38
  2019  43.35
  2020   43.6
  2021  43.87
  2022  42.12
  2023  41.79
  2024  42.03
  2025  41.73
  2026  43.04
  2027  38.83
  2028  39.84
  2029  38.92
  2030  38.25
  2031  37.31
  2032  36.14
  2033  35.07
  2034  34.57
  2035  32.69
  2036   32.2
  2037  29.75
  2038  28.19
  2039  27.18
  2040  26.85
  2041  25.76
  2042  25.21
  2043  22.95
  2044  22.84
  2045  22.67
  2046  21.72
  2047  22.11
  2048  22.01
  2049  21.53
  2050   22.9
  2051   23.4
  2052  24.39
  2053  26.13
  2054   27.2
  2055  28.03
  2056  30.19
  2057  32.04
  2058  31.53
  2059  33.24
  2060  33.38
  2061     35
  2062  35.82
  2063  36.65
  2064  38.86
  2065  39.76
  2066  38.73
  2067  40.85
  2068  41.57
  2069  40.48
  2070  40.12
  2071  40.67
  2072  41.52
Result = -38.8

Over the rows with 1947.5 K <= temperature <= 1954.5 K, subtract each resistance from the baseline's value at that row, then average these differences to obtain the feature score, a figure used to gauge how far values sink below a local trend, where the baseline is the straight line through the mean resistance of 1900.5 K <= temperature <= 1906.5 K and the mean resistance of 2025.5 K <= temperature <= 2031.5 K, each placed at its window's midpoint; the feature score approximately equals -1.3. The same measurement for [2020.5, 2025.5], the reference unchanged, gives -2.8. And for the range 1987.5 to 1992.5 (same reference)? -0.1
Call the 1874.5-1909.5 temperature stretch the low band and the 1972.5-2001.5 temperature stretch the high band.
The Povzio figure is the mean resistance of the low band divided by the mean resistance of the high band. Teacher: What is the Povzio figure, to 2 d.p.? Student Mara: 1.03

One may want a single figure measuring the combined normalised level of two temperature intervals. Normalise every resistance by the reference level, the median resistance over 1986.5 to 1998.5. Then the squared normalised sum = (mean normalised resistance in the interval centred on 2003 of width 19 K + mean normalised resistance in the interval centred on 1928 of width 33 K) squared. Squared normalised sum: 4.3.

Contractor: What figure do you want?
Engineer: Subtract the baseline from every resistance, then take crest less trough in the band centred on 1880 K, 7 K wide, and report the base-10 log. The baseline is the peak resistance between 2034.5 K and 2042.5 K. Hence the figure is 0.40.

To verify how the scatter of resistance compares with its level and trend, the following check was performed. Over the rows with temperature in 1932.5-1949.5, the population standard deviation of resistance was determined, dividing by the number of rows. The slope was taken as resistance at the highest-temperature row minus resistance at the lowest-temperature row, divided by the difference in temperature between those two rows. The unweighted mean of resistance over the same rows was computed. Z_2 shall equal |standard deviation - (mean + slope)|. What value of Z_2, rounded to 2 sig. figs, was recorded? 42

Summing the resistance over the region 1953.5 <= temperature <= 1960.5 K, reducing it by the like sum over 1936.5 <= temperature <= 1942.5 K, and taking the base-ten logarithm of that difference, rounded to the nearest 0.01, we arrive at 1.71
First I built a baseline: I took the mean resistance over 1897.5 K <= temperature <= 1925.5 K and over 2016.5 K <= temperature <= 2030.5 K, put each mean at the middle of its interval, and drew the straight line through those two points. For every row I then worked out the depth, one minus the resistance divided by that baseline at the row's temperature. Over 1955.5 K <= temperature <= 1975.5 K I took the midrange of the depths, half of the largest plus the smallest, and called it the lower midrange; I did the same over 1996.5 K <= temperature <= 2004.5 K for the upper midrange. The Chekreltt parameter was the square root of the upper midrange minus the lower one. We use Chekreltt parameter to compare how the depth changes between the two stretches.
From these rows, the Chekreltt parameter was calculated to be 0.29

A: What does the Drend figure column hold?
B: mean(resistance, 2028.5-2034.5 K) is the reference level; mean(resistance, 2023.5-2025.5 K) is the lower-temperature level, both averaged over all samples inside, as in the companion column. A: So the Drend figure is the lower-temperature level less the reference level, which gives 5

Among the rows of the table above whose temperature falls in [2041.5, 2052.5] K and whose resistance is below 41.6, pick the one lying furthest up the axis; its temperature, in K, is 2052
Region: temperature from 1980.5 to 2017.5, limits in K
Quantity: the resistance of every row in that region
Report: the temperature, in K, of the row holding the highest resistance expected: 1983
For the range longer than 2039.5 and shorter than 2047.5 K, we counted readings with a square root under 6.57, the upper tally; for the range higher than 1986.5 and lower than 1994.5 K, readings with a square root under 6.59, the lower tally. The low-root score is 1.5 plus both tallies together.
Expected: 17.5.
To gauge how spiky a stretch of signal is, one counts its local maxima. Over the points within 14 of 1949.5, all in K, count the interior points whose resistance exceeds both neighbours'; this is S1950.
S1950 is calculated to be 10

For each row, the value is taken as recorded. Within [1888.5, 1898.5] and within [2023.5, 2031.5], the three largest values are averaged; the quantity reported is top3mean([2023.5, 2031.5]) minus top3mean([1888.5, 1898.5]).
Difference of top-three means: -3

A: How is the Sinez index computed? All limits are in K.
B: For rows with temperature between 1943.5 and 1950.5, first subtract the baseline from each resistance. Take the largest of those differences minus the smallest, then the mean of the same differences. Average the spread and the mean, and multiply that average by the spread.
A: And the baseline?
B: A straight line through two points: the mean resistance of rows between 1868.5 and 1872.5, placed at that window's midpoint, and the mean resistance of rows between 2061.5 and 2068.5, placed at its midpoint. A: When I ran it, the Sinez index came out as 11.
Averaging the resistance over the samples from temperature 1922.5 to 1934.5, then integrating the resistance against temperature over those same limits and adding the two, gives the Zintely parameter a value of 538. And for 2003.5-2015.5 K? 540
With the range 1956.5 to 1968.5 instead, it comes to 584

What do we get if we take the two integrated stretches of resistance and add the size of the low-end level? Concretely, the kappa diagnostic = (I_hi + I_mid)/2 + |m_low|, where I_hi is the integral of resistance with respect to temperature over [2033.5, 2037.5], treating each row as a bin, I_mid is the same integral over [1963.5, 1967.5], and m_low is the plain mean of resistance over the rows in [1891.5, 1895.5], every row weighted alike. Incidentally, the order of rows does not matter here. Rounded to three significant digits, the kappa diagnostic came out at 200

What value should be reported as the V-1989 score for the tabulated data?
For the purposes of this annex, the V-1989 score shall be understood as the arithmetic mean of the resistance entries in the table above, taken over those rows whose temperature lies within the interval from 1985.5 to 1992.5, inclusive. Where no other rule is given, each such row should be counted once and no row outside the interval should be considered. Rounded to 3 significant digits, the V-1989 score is 40.8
